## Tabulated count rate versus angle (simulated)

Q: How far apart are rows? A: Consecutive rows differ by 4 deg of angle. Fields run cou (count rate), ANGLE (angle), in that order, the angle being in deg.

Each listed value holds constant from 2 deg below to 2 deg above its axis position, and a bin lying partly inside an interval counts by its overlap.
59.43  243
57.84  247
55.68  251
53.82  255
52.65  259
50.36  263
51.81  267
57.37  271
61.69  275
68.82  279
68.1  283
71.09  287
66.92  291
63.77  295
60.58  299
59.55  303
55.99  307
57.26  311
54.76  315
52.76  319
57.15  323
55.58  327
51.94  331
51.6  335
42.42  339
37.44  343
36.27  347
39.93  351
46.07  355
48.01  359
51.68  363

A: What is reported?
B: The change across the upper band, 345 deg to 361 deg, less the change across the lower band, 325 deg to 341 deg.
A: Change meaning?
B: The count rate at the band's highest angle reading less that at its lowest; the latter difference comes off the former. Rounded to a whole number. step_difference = 25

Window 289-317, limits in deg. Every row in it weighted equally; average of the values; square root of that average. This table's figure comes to 7.7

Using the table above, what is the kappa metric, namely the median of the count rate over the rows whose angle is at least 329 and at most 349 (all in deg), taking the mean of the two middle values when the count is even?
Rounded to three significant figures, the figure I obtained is 42.4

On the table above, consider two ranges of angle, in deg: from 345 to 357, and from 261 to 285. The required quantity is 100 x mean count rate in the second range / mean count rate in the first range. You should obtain 146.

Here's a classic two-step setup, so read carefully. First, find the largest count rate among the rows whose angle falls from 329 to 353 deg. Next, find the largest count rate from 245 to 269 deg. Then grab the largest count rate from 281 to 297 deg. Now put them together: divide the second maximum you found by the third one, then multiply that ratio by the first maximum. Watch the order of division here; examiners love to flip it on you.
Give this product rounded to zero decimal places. 42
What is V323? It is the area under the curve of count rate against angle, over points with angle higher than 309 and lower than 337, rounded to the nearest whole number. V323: 1524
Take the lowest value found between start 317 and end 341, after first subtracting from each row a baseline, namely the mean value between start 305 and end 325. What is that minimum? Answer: -13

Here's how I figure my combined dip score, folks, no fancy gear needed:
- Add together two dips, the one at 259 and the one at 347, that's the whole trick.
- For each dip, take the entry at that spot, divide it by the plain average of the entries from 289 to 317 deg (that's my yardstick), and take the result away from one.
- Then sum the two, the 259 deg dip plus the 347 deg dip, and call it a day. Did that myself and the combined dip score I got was 0.51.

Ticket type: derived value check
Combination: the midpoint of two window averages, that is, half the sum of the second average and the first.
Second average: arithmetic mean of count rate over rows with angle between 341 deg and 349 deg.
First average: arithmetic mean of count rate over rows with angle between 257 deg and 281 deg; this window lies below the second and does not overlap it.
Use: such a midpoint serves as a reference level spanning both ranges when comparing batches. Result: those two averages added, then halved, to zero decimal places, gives 47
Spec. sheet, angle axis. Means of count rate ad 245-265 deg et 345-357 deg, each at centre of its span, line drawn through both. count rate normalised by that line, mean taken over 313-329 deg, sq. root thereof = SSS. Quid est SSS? 1.11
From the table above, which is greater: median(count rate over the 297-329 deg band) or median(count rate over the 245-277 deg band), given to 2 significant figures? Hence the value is 57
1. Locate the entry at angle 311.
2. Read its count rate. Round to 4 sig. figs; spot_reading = 57.26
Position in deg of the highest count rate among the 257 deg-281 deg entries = 279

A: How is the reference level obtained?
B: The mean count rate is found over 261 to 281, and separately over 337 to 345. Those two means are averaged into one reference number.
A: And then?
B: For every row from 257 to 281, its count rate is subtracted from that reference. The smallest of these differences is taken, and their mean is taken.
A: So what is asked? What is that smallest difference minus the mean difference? -12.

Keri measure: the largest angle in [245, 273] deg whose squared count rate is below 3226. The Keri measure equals 267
